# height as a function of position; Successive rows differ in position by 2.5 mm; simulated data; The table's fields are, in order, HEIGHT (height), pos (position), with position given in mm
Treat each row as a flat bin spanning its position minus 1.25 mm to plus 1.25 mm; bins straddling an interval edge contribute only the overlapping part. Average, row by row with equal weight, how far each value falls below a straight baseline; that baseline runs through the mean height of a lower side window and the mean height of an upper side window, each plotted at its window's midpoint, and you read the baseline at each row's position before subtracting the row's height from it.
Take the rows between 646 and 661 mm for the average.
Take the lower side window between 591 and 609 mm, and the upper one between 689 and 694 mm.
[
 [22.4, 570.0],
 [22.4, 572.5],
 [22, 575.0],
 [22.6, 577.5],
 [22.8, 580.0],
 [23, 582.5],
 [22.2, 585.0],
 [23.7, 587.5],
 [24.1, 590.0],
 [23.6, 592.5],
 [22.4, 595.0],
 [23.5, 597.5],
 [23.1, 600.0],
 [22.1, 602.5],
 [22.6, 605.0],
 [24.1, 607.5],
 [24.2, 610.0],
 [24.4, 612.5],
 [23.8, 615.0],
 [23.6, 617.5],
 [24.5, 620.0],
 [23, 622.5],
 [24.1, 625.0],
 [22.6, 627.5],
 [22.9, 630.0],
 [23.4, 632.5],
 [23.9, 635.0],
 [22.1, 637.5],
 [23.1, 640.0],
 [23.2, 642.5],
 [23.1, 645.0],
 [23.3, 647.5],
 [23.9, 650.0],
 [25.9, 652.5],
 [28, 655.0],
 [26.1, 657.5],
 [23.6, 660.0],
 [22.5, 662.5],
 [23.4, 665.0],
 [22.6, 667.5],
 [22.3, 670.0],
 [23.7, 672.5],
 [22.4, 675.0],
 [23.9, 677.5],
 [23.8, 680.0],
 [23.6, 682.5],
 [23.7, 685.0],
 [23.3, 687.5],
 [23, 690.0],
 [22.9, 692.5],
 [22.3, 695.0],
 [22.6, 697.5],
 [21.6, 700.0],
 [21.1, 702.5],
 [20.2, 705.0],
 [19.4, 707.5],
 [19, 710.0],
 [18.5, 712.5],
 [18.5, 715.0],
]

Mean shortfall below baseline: -2.1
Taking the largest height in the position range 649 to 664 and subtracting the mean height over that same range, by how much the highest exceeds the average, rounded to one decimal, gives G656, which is 3.0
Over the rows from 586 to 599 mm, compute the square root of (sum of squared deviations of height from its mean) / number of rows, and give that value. 0.57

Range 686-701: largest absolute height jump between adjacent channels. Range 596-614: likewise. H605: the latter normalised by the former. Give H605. 1.5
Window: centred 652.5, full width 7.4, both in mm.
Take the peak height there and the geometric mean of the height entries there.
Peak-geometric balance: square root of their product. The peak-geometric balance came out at 26.9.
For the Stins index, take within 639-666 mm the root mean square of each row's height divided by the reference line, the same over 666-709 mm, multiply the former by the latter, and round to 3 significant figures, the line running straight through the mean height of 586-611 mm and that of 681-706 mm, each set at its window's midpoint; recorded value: 1.06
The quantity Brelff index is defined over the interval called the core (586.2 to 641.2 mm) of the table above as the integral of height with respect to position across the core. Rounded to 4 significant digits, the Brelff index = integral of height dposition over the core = 1287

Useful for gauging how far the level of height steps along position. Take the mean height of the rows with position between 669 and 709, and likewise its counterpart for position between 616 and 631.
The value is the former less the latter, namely -1.0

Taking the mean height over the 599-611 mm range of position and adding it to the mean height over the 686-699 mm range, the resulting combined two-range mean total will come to 46.0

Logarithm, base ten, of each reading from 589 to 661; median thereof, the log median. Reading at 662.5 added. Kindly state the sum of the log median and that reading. 23.9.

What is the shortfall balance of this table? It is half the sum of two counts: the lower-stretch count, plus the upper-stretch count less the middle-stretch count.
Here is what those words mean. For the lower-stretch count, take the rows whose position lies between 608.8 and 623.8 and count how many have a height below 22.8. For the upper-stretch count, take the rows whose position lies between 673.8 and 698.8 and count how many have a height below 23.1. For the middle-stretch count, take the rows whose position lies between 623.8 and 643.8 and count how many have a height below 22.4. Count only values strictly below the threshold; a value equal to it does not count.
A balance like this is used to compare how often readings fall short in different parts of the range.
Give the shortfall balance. 2.00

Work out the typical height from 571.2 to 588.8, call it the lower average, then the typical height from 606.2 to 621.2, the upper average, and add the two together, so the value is 46.8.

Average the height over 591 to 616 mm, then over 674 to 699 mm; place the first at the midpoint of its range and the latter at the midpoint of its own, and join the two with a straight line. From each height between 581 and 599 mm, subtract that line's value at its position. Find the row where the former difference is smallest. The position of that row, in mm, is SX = 585.0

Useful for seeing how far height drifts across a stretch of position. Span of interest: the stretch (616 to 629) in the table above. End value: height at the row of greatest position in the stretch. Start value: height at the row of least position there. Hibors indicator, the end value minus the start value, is -1.0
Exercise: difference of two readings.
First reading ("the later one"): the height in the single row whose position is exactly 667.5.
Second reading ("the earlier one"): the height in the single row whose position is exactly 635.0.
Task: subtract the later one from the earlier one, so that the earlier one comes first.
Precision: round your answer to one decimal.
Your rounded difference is 1.3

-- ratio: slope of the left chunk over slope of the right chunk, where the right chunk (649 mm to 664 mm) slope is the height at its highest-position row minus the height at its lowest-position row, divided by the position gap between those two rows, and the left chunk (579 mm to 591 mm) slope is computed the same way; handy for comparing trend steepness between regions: -1.2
